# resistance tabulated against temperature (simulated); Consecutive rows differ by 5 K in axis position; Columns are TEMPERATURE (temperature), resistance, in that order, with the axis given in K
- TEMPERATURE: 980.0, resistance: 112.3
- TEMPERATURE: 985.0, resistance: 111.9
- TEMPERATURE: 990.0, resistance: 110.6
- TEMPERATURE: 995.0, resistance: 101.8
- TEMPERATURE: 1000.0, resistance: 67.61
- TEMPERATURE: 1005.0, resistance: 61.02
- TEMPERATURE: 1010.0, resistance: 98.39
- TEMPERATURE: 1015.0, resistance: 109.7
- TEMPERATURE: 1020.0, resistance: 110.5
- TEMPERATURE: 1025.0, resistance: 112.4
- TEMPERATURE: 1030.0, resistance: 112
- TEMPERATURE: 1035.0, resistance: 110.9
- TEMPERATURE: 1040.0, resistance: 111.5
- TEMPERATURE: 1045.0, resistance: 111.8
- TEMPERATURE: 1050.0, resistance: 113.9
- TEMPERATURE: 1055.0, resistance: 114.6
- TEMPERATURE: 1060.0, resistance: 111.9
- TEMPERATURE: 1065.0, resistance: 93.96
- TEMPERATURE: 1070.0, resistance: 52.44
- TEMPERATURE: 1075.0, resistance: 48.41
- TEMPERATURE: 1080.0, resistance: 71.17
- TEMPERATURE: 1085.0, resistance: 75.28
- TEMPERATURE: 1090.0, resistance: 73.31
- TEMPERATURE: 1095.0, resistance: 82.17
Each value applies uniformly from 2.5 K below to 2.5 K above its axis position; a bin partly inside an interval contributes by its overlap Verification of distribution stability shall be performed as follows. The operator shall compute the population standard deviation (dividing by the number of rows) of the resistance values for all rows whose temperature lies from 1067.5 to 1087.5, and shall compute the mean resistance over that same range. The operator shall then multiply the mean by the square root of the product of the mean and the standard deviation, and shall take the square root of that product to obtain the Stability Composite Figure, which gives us 41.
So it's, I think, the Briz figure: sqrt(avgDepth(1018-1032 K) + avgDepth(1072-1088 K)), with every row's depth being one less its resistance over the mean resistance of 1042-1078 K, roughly 0.30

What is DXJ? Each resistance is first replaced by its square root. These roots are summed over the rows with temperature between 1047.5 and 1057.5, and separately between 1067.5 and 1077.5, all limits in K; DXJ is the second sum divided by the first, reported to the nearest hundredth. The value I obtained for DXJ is 0.66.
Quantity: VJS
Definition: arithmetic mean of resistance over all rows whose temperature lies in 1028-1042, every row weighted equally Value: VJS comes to 111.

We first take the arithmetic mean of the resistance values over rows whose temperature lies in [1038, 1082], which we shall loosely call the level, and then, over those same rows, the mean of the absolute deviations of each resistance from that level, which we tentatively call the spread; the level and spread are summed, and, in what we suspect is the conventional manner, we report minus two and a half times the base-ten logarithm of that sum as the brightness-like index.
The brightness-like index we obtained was -5.16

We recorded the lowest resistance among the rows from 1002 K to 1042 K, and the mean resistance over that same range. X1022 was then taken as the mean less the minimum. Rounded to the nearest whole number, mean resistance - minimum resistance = 42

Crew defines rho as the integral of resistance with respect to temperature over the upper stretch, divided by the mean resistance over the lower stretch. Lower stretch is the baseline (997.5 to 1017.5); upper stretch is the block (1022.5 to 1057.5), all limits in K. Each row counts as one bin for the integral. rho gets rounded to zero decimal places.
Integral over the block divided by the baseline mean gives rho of 47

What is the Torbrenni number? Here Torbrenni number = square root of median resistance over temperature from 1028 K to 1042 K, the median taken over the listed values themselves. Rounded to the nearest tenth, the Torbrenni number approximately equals 10.6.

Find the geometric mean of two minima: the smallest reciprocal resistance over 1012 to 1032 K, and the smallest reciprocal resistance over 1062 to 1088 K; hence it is 0.0097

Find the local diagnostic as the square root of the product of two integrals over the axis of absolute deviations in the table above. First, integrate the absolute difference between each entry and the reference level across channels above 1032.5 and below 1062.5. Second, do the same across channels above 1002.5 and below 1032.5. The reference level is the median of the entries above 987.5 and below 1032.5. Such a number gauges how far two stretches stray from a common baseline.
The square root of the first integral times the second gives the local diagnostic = 164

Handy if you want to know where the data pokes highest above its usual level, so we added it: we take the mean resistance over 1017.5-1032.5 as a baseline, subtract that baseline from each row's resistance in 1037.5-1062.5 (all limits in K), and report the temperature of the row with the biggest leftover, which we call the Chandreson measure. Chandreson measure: 1055.0 K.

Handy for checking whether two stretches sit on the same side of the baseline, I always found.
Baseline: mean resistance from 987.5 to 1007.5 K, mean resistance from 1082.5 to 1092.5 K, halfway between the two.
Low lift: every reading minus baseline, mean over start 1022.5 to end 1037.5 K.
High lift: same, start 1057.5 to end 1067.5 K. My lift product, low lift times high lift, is 741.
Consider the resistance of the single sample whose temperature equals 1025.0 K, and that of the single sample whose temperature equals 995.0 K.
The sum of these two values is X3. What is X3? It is 214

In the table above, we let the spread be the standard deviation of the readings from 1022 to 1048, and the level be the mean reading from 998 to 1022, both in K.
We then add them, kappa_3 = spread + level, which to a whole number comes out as 90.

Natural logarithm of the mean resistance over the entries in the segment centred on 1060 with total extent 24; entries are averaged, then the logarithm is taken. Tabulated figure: 4.6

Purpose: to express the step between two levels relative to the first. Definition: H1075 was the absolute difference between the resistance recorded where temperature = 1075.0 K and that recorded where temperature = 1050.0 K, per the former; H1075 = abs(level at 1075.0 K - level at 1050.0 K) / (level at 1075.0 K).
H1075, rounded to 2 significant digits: 1.4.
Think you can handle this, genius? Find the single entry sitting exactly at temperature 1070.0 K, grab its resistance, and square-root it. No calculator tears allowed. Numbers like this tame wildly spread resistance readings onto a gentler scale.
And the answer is 7.2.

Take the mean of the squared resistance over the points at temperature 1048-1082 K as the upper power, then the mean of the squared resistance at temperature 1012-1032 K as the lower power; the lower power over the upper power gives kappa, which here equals 1.50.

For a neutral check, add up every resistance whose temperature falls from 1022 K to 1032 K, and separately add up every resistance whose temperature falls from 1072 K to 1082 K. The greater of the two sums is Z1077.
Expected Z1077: 224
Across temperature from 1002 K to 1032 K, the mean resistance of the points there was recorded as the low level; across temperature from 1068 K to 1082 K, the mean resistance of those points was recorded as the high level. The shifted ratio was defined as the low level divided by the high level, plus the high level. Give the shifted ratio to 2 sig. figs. 59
